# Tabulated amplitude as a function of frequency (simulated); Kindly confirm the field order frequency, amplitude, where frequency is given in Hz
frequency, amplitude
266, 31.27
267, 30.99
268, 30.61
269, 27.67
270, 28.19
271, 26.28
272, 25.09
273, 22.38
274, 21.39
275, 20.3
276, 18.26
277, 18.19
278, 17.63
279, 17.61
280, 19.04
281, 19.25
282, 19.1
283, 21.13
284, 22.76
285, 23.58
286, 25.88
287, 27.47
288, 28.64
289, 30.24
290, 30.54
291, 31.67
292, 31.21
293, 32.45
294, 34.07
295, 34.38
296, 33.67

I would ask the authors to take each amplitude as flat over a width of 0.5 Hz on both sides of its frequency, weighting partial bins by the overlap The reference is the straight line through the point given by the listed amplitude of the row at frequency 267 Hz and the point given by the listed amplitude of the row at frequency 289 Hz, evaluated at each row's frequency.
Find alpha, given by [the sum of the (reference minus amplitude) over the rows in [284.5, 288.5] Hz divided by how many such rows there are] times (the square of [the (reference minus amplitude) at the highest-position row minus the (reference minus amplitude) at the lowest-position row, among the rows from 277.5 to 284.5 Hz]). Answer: 112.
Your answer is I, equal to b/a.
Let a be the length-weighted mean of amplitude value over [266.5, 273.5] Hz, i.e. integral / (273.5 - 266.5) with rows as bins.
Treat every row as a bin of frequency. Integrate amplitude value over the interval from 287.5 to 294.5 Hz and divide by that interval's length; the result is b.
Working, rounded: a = 27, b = 31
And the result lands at 1.1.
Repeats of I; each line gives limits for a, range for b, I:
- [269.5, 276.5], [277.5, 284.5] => 0.8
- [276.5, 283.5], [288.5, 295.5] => 1.7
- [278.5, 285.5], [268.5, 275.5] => 1.2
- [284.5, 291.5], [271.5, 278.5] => 0.7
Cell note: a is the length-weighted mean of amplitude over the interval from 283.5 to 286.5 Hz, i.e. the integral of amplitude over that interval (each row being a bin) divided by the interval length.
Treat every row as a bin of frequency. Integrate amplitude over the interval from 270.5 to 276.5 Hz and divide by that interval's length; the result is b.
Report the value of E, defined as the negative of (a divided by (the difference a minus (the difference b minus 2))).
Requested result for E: -6.4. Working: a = 24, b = 22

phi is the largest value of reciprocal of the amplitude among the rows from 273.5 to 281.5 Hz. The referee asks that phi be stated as 0.057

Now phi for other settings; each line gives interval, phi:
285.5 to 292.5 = 0.039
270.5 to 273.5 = 0.045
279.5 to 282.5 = 0.053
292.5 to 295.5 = 0.031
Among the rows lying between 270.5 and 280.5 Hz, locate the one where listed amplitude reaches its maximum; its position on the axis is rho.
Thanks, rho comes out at 271 Hz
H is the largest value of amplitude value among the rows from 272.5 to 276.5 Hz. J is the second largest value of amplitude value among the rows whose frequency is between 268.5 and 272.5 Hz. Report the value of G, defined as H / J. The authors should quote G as 0.81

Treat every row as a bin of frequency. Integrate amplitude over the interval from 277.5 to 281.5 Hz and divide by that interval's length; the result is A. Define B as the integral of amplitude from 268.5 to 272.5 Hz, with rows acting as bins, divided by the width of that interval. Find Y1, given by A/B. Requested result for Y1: 0.69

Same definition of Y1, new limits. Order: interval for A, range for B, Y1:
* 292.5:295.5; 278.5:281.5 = 1.81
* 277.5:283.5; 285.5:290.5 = 0.66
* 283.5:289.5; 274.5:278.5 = 1.42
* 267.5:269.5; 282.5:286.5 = 1.25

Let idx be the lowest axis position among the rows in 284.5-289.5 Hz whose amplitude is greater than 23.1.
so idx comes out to 285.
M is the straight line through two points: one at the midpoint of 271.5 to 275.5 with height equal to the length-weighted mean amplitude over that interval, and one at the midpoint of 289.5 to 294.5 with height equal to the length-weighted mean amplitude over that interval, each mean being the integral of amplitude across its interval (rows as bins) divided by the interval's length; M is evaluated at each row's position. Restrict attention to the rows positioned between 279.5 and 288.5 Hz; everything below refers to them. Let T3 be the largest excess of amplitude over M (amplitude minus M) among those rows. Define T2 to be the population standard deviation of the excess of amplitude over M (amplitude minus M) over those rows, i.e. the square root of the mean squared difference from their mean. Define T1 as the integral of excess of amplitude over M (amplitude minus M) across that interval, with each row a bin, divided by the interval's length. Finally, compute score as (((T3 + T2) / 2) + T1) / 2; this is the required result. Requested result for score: -2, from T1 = -5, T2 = 2.17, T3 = -1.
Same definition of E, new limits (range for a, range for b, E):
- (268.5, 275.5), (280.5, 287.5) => -6.6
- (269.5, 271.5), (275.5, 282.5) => -2.5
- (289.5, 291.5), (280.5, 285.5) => -2.6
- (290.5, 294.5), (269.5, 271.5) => -4.5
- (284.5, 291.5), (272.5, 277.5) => -2.8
